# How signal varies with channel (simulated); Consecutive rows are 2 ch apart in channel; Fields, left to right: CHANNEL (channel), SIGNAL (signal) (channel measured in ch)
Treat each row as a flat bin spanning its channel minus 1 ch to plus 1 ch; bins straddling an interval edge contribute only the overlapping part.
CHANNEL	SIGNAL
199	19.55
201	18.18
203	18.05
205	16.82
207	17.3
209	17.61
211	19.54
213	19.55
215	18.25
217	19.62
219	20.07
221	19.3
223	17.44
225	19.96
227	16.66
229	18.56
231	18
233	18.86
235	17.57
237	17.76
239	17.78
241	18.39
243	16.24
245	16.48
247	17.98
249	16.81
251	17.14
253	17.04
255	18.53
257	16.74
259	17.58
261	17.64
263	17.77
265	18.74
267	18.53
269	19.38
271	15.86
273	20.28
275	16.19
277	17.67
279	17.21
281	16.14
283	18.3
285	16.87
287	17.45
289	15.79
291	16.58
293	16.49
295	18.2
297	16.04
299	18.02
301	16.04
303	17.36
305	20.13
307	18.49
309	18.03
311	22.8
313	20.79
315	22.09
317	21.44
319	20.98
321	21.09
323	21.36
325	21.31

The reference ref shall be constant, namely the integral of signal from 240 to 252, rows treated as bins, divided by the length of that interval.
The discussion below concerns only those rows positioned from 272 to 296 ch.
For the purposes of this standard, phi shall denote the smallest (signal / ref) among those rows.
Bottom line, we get 0.919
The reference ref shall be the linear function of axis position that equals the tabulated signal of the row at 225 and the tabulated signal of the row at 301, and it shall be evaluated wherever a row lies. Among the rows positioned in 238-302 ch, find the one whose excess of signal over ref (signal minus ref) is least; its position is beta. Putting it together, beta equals 243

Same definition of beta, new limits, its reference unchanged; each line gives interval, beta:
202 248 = 205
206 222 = 207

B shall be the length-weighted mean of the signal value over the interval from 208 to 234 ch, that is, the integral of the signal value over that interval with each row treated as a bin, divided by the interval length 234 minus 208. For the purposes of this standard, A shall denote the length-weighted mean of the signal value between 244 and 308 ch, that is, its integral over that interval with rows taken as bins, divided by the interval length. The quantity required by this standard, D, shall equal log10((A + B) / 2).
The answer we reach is 1.26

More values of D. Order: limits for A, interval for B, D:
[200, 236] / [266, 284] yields 1.26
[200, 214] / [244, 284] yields 1.25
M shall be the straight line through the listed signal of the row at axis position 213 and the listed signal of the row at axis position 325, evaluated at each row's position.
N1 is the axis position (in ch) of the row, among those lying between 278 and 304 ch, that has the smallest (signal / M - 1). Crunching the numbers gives 289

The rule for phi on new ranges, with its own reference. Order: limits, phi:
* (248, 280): 0.924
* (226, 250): 0.946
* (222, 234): 0.970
